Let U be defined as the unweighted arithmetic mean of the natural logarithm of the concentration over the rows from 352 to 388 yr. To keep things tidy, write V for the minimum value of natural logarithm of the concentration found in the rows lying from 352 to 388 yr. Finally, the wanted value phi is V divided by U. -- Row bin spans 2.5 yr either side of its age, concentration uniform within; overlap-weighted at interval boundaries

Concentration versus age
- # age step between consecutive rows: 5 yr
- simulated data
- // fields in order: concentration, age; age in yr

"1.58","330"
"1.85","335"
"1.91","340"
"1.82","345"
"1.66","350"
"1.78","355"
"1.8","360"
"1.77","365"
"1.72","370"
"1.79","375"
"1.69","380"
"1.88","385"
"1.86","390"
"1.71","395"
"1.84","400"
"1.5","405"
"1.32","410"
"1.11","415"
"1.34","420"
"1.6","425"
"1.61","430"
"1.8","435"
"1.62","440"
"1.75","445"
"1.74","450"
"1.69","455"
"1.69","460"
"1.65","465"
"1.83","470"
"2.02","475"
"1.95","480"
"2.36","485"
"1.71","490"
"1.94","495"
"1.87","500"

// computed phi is 0.91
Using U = 0.57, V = 0.52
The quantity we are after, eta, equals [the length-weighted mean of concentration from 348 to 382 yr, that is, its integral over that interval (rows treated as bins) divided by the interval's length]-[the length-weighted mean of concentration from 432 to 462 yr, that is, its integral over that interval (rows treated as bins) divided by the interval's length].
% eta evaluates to 0.03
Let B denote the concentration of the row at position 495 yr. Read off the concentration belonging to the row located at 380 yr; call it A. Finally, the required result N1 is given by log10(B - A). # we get -0.6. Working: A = 1.69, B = 1.94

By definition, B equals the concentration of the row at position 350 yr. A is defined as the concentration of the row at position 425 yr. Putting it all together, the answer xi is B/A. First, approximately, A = 1.6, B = 1.66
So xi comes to 1.04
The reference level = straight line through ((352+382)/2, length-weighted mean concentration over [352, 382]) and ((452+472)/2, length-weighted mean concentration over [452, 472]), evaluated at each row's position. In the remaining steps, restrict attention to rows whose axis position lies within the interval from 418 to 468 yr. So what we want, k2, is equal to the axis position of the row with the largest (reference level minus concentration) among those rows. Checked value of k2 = 420 yr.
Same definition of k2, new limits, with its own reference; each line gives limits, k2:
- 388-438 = 415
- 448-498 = 465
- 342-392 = 350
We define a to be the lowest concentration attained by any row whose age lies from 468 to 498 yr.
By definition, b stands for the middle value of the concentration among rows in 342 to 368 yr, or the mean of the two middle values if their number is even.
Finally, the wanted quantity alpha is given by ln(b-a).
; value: -2.66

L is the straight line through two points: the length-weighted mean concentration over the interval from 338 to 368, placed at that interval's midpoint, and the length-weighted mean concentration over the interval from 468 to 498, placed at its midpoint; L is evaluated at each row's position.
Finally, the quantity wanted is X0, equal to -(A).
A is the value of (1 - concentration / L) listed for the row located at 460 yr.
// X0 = -0.13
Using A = 0.13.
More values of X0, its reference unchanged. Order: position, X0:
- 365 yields -0.02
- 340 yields 0.08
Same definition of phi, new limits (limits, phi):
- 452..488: 0.80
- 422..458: 0.90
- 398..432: 0.28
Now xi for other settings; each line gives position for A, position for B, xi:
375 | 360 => 1.01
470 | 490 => 0.93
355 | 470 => 1.03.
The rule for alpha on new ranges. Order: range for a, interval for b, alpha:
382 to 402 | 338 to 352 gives -2.21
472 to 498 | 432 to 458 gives -3.51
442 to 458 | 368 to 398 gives -2.73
